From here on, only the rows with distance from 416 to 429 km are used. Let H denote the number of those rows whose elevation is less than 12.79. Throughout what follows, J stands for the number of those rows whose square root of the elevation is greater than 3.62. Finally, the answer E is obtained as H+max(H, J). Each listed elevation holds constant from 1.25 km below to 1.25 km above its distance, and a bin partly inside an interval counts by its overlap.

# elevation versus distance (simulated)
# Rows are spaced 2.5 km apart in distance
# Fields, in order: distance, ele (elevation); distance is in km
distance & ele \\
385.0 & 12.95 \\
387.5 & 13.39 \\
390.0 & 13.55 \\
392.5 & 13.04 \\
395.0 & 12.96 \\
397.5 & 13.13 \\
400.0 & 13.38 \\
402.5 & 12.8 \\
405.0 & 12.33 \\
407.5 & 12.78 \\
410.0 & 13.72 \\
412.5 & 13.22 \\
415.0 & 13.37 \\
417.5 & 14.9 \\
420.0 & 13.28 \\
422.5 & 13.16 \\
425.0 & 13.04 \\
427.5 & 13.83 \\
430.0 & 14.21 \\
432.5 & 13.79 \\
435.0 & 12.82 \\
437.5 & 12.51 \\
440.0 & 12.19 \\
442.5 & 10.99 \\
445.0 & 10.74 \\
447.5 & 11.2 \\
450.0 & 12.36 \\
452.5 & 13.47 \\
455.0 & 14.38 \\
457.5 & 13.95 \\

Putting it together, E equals 4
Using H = 0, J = 4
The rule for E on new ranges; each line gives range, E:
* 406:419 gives 5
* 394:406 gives 3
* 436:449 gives 10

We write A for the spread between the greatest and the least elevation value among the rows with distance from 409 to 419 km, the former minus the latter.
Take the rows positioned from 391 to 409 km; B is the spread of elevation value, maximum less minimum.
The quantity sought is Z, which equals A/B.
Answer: 1.6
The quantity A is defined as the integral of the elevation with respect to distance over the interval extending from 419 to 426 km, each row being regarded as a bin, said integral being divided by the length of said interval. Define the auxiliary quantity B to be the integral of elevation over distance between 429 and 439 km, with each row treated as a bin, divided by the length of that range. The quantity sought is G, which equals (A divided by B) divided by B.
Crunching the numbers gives 0.075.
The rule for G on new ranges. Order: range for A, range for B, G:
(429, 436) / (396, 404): 0.080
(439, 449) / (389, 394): 0.064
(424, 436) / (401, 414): 0.080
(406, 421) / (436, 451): 0.099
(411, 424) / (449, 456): 0.076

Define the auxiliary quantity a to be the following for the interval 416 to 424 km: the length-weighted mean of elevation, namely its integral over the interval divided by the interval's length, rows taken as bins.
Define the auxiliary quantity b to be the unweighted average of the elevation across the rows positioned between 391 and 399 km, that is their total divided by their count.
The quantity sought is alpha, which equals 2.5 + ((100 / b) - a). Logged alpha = -3.6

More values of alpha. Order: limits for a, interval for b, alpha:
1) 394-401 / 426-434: -3.5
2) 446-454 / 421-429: -2.4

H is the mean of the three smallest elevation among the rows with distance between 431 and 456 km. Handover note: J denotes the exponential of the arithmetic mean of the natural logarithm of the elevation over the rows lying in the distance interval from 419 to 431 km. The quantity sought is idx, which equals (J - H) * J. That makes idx 34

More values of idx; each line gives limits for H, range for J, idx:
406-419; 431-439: -1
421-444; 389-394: 19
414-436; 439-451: -18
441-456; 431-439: 27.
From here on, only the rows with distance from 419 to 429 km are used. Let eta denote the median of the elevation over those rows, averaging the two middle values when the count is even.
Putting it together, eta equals 13.2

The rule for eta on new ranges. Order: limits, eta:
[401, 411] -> 12.8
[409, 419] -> 13.5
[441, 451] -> 11.1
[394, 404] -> 13.0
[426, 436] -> 13.8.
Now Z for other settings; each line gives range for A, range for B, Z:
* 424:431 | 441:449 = 2.5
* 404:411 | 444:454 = 0.5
